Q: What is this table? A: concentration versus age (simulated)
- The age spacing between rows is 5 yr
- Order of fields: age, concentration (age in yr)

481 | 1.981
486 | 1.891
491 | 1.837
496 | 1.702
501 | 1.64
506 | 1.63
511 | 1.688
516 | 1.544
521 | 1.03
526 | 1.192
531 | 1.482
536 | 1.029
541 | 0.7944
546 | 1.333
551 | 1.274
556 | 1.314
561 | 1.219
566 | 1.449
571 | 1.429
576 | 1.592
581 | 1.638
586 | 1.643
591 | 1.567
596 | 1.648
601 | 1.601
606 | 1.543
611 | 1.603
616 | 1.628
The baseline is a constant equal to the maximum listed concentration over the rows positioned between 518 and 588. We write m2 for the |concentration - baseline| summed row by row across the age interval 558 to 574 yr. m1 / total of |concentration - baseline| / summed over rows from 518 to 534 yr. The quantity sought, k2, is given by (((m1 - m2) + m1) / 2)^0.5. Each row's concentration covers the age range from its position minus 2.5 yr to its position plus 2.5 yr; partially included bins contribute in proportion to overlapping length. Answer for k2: 0.90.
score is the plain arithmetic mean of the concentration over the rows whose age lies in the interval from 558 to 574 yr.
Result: 1.37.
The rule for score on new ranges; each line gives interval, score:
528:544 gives 1.10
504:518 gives 1.62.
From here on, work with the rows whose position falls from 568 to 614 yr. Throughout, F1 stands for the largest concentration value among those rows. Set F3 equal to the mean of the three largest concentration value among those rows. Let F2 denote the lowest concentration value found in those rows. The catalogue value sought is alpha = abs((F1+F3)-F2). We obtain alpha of 1.86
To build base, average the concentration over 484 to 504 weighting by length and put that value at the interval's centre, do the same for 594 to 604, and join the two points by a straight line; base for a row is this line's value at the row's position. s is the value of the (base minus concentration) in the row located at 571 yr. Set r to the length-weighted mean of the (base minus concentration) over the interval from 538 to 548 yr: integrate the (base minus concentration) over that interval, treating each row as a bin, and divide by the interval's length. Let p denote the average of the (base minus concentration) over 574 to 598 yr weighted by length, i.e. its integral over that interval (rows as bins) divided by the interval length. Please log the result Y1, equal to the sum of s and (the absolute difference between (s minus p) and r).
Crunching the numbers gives 0.7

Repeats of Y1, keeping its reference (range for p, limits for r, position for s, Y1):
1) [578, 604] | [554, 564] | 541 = 1.4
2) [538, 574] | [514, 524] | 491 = 0.9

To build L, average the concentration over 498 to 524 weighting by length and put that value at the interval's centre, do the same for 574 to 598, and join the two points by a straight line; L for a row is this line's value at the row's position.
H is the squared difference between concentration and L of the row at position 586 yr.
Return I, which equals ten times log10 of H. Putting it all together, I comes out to -32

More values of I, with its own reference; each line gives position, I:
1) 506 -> -17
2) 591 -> -25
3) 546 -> -13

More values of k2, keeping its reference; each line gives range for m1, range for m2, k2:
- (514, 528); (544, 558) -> 0.81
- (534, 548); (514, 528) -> 1.09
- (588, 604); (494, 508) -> 0.29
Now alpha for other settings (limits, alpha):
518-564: 2.06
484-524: 2.67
